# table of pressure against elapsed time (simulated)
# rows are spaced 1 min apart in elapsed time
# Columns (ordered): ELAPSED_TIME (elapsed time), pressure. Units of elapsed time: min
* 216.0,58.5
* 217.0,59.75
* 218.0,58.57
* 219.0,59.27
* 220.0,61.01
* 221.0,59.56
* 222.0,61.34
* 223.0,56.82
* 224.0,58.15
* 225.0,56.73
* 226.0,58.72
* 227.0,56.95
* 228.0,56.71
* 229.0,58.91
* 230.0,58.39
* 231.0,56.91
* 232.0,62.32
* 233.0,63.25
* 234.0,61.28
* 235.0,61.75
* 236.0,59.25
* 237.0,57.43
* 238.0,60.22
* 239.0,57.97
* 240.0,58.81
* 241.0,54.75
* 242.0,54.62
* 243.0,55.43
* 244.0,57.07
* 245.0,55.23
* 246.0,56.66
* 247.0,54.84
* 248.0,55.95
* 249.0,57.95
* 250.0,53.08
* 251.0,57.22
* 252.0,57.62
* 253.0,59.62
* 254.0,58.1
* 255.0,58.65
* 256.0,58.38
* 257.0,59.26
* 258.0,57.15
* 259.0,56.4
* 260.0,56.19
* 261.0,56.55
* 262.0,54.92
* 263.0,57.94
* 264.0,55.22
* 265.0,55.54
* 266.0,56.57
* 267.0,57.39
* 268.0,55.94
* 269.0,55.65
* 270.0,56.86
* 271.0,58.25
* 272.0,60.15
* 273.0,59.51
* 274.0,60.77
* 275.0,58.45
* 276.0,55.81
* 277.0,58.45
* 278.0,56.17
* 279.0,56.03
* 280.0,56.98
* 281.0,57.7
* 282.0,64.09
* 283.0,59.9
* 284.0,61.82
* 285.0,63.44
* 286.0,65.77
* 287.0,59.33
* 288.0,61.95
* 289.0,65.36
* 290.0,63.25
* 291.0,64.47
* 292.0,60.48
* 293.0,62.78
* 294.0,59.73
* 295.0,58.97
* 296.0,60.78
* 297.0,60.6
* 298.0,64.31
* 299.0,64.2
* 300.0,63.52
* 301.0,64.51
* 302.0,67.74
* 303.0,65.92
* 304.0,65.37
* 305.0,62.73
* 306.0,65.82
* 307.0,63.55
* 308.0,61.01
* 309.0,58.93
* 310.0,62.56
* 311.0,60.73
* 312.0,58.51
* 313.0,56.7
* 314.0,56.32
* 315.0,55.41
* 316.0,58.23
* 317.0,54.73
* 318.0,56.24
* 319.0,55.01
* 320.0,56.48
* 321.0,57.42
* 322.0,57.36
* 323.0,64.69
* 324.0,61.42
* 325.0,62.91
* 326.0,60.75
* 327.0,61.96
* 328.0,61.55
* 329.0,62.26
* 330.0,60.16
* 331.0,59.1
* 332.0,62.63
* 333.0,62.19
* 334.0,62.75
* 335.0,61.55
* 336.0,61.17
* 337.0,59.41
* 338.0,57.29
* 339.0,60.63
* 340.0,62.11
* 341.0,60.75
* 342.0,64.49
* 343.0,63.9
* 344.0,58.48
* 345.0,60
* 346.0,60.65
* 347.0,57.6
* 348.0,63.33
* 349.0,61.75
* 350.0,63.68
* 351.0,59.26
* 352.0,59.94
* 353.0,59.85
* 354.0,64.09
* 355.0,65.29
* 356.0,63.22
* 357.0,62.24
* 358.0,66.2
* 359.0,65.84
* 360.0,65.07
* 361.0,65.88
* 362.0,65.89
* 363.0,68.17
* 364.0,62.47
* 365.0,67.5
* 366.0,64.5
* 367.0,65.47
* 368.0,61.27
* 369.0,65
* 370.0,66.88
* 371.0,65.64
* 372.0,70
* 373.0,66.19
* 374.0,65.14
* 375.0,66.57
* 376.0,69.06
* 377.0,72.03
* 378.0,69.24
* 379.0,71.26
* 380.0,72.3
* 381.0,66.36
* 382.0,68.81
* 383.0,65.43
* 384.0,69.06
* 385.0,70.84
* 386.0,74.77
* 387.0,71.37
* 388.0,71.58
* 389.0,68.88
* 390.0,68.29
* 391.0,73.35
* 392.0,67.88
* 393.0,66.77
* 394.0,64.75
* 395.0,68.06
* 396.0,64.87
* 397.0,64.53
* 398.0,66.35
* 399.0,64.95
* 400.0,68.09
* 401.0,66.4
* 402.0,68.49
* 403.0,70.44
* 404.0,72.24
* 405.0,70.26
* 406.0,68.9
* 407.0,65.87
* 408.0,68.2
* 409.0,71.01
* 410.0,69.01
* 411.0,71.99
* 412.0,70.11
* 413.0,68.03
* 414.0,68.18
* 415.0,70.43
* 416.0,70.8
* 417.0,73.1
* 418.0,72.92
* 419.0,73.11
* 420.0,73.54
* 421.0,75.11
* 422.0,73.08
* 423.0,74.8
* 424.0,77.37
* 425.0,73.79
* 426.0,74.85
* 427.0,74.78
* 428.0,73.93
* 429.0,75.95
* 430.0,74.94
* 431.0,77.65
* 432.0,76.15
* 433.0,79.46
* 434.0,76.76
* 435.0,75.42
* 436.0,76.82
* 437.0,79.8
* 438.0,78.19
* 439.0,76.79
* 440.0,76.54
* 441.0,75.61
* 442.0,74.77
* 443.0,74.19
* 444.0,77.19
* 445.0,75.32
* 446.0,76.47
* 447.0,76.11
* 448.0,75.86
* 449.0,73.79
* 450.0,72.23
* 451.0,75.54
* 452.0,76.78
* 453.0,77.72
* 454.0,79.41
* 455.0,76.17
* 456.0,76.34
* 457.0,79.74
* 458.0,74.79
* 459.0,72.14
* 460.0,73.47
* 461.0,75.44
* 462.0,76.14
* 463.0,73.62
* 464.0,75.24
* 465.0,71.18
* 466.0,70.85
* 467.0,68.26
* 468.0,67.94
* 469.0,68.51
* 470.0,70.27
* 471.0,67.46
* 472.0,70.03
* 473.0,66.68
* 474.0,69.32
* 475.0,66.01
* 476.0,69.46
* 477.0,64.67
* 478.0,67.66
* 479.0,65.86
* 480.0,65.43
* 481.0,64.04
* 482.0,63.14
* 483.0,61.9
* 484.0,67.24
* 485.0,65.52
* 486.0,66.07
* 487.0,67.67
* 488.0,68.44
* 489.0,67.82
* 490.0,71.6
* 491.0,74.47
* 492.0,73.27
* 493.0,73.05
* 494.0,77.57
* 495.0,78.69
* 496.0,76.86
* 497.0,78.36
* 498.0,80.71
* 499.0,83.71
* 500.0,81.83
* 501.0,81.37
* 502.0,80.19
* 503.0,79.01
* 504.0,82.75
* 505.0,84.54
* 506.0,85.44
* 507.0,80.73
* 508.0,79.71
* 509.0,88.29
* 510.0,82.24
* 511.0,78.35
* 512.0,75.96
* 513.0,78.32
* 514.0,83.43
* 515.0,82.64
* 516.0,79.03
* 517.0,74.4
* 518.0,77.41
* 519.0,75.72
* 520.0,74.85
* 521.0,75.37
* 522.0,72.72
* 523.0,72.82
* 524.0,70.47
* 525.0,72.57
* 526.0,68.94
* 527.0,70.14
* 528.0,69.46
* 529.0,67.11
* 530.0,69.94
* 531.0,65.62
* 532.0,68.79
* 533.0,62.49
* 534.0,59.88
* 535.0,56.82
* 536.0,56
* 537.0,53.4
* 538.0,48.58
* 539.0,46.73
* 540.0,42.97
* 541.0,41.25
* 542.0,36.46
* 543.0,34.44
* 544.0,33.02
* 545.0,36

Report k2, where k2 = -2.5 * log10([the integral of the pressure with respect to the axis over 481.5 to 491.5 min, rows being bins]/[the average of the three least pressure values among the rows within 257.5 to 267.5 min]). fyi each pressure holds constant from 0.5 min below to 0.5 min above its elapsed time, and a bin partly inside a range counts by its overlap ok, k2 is -2.72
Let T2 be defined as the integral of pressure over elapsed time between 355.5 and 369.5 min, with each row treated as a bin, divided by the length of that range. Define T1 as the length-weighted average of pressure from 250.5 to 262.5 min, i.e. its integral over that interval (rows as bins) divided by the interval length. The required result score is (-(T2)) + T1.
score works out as -7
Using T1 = 58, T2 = 65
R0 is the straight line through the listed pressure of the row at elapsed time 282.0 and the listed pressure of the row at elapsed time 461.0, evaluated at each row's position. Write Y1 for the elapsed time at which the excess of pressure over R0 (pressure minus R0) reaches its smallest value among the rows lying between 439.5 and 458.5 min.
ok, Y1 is 450.0 min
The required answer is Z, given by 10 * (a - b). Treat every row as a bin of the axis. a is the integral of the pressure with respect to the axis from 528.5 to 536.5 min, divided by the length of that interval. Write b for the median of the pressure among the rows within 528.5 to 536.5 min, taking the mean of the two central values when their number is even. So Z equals -7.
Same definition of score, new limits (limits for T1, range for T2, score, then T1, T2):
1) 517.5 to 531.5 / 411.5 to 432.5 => -2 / 72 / 73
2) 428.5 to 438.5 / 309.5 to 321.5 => 20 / 77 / 57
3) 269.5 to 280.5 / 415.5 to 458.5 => -18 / 58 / 76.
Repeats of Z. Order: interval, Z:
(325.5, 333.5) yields -4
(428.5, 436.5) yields 2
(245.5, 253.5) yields -3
